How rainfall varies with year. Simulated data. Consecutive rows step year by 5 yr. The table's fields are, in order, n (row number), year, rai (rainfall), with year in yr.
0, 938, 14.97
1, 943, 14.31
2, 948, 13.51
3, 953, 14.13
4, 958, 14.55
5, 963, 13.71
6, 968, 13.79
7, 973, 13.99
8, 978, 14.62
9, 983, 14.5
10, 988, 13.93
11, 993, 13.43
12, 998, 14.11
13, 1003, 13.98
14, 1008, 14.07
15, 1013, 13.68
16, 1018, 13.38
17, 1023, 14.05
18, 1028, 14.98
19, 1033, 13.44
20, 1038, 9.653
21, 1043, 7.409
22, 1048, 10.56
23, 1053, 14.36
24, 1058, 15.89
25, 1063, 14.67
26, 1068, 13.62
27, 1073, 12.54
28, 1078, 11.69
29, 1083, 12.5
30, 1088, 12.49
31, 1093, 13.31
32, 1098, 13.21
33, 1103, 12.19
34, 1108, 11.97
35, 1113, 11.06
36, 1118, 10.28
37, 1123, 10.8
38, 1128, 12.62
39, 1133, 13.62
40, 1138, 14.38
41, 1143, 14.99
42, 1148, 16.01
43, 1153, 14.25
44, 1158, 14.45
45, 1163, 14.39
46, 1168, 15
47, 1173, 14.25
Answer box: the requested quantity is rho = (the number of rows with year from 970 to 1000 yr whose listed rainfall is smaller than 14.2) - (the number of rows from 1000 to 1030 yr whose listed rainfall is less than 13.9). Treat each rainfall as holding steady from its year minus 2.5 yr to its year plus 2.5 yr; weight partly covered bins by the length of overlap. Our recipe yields 2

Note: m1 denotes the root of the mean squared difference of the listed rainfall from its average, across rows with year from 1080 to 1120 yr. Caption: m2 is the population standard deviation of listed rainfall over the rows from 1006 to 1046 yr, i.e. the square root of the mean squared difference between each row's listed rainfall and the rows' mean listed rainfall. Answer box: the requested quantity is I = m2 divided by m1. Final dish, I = 2.5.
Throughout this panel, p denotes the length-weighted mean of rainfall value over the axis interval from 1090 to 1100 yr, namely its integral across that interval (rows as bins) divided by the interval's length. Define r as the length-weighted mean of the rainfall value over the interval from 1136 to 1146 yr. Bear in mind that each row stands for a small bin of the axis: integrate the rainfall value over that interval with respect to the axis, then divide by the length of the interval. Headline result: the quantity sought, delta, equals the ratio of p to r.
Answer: 0.90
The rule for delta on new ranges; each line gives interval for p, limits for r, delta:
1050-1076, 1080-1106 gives 1.11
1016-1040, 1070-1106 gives 1.05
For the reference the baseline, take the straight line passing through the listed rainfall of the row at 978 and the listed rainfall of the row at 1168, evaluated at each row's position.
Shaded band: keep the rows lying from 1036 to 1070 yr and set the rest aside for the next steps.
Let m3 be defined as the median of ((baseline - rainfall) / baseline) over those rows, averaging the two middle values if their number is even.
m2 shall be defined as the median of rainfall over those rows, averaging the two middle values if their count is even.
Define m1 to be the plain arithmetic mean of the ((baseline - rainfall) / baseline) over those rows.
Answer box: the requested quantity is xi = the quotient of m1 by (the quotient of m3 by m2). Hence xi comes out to 29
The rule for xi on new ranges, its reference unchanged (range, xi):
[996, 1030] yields 14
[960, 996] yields 12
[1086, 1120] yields 13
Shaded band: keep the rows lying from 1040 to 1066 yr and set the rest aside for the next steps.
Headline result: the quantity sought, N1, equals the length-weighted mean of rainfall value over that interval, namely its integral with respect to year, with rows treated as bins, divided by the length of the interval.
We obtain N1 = 12.5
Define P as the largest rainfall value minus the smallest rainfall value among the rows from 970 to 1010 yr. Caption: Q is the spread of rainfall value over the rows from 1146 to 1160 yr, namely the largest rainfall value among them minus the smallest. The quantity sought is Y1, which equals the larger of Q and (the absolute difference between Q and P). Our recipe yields 1.8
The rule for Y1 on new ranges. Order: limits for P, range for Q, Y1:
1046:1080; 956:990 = 4.4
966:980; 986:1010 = 0.7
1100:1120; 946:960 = 1.0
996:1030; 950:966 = 0.8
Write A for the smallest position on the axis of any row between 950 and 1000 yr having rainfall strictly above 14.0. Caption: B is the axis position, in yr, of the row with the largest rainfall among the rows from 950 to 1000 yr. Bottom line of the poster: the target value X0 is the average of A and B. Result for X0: 965.5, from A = 953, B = 978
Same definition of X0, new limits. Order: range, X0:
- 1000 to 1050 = 1018.0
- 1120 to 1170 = 1143.0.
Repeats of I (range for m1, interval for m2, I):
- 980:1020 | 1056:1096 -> 3.7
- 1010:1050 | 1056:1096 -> 0.5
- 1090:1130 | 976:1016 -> 0.3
